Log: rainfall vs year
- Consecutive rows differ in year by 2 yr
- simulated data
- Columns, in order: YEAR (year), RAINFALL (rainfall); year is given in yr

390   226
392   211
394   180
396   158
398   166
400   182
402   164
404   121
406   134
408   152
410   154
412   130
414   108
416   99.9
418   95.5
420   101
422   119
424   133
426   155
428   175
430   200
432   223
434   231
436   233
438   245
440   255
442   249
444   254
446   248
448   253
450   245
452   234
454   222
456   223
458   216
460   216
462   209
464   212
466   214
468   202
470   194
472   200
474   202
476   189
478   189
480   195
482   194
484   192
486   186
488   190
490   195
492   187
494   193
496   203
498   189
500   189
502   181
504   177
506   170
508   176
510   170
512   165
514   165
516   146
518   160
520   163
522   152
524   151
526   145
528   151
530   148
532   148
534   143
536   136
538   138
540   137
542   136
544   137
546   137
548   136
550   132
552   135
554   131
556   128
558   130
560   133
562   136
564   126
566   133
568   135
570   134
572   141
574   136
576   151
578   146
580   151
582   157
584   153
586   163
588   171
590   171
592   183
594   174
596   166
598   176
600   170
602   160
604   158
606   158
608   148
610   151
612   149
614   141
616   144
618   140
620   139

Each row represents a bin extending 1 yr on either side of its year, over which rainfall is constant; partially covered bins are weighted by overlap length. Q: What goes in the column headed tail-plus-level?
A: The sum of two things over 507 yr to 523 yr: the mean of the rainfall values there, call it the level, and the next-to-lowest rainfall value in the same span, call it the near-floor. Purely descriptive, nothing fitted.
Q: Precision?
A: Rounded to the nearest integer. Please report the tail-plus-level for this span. 314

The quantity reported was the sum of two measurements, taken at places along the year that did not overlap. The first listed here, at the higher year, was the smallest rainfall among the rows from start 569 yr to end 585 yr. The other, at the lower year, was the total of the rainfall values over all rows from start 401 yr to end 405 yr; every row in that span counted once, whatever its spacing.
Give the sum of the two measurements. 419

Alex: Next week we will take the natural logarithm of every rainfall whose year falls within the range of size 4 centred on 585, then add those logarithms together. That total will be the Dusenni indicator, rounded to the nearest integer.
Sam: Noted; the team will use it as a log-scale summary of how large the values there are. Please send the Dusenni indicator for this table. 10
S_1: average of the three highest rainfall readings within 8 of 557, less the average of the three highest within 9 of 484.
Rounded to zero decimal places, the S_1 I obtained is -60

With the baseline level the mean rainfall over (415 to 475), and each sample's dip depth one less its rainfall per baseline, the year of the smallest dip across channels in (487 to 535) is 496 yr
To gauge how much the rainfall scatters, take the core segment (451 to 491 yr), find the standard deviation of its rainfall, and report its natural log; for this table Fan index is 2.6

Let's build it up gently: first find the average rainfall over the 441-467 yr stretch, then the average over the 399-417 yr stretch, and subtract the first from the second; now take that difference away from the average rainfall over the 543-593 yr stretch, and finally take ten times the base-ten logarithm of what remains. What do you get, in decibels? 24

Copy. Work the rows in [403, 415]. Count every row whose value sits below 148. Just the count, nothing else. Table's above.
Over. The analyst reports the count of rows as 4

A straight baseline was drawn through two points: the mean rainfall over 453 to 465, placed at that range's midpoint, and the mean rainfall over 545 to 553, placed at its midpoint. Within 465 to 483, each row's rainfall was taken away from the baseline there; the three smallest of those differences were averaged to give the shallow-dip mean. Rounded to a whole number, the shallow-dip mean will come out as -1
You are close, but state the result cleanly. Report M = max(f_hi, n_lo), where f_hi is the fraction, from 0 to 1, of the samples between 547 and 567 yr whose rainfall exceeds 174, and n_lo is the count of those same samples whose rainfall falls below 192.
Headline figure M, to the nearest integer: 10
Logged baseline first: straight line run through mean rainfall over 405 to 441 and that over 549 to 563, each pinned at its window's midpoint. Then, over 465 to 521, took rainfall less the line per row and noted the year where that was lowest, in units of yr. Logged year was 516 yr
